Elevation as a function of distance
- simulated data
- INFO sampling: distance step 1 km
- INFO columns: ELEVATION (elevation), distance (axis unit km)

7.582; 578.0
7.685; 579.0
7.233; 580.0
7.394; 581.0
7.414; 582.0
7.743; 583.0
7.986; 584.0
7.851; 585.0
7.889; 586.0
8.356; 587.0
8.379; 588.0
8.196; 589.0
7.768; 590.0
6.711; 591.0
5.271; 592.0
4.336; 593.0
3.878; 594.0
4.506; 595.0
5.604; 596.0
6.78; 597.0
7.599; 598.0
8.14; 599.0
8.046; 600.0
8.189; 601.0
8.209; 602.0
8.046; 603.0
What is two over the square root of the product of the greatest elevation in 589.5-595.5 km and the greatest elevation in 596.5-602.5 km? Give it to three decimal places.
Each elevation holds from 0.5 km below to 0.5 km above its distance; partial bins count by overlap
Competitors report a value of 0.250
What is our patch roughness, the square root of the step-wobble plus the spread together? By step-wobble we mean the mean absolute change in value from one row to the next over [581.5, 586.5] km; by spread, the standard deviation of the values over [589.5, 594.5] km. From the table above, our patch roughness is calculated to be 1.3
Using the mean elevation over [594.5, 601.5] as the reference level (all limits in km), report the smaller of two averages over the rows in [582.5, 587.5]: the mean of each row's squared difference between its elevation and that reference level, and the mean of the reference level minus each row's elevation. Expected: -1.0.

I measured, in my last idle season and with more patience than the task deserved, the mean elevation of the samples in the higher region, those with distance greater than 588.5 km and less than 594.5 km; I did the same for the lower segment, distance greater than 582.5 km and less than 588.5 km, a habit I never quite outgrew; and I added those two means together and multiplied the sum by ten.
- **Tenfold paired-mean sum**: 141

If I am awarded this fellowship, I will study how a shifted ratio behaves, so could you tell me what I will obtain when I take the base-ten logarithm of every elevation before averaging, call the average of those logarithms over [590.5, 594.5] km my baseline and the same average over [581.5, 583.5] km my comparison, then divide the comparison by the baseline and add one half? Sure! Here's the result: 1.8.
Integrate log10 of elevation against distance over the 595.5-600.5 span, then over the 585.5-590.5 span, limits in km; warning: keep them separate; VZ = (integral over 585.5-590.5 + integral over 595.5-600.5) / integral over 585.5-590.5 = 1.94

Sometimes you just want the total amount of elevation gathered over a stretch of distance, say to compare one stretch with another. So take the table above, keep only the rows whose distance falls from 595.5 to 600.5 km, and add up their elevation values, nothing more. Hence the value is 36.2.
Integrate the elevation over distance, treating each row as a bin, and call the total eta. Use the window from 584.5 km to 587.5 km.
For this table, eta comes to 24.1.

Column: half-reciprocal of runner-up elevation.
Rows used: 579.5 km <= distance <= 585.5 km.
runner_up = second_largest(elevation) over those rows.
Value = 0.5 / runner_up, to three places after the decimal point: 0.064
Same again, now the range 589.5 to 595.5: 0.075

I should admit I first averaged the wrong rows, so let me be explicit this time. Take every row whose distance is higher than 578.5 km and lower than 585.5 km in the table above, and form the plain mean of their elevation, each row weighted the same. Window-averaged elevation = 7.6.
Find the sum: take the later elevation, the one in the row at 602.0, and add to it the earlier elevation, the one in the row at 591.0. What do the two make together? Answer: 15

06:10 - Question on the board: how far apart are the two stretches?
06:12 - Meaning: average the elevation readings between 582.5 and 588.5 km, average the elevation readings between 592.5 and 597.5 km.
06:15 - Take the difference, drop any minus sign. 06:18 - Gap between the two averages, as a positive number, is 3.0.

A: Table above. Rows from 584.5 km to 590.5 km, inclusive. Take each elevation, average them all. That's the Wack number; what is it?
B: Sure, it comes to 8.1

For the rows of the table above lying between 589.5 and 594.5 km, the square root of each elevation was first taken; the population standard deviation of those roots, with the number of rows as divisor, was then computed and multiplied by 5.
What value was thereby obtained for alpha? 1.5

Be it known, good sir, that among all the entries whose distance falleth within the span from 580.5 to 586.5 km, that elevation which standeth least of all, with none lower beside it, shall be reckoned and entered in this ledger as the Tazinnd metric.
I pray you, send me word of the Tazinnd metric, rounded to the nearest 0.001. 7.394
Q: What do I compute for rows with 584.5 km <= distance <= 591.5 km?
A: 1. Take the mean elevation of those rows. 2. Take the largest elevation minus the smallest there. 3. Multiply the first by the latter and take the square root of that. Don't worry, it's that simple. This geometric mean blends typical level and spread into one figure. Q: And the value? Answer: 3.6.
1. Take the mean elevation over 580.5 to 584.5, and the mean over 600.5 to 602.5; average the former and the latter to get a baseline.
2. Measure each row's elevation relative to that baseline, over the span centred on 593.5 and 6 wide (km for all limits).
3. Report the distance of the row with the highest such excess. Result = 591.0 km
